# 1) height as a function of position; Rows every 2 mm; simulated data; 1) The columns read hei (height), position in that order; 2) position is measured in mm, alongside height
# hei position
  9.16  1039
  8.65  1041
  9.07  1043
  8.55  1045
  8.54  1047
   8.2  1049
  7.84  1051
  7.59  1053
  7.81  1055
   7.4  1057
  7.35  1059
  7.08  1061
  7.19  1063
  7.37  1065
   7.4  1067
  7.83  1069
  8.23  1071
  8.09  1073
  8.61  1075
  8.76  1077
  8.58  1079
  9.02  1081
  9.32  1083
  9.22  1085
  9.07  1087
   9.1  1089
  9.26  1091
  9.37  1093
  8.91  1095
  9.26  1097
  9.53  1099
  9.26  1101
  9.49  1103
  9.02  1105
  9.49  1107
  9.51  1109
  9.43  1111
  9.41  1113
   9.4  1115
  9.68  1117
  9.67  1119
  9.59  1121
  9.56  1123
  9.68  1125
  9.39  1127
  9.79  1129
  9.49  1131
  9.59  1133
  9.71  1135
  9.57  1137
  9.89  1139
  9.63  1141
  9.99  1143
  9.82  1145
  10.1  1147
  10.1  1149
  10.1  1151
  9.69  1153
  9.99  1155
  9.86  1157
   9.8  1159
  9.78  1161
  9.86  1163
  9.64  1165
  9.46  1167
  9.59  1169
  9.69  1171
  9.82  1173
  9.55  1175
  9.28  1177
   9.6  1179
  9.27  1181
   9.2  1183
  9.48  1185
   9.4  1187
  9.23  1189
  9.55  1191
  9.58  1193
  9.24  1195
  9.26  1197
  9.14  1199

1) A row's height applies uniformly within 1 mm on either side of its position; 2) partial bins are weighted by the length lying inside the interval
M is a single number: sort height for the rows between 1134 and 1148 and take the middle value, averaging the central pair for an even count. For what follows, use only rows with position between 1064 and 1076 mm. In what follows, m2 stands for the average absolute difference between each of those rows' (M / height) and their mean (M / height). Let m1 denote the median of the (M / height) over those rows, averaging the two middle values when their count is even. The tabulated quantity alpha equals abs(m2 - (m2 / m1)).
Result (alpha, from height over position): 0.0116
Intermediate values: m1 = 1.234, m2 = 0.0610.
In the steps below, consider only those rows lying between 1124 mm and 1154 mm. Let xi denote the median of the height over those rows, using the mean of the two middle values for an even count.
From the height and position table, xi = 9.71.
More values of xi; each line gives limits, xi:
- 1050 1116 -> 9.02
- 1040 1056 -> 8.37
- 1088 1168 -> 9.59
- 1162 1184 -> 9.59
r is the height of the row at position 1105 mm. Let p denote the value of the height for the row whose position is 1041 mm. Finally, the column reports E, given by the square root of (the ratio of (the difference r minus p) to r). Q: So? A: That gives 0.203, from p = 8.65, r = 9.02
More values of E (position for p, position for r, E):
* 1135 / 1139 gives 0.135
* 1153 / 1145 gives 0.115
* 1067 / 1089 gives 0.432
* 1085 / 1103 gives 0.169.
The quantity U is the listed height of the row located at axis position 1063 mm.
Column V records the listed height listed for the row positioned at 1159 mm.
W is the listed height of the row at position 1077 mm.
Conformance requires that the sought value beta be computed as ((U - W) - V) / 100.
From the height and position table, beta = -0.114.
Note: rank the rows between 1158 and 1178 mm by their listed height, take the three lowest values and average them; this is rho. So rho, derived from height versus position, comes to 9.43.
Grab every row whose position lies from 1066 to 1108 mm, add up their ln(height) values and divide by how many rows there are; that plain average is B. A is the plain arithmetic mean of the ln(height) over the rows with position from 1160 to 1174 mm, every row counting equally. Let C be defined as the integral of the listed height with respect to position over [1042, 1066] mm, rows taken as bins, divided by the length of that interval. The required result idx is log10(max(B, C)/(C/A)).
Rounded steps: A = 2.27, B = 2.18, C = 7.8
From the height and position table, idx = 0.36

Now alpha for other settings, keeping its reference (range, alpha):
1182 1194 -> 0.0006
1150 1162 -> 0.0000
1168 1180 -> 0.0003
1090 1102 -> 0.0008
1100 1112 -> 0.0006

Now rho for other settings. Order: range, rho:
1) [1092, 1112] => 9.06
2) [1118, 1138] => 9.48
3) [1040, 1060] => 7.45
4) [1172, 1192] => 9.23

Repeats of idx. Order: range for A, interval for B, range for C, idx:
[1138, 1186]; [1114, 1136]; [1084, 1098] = 0.36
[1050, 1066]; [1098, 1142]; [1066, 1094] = 0.30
